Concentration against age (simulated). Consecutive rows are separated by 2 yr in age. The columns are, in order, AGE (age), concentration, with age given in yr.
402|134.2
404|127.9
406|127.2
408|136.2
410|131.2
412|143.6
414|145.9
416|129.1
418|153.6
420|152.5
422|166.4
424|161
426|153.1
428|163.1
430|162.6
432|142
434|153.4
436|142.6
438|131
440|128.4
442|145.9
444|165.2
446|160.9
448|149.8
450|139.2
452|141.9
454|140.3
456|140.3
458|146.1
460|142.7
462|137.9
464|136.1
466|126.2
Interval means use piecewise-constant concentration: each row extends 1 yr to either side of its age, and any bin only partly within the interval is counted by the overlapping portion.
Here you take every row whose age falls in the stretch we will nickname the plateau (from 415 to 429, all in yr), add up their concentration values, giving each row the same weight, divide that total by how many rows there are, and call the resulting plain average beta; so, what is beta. 154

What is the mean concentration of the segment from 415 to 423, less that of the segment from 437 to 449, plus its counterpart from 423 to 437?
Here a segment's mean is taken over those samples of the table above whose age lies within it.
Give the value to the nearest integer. 158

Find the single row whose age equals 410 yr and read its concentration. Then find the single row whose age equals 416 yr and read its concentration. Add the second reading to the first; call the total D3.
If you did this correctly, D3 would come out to 260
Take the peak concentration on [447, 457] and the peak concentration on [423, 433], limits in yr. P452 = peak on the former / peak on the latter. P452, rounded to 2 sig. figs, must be 0.92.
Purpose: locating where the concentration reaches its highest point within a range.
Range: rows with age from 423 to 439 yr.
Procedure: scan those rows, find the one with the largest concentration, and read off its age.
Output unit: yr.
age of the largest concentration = 428 yr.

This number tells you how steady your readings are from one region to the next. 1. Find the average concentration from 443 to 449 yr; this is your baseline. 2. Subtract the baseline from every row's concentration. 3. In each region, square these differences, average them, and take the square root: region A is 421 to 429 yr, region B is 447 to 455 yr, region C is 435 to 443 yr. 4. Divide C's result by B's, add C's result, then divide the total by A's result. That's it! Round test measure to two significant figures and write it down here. 4.5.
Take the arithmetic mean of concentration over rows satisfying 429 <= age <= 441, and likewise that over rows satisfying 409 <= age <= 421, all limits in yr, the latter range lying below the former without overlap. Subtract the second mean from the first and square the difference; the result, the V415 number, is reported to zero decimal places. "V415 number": 0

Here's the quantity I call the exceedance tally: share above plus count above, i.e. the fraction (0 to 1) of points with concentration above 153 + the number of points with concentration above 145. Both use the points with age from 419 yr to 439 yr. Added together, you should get 7.6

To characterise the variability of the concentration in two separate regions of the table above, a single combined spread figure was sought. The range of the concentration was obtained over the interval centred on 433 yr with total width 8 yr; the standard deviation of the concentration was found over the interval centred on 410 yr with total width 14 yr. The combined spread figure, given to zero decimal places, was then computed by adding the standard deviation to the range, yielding 28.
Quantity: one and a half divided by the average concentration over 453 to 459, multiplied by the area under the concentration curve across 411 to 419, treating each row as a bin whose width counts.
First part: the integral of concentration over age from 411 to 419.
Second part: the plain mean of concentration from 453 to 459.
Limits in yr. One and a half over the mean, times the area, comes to 12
